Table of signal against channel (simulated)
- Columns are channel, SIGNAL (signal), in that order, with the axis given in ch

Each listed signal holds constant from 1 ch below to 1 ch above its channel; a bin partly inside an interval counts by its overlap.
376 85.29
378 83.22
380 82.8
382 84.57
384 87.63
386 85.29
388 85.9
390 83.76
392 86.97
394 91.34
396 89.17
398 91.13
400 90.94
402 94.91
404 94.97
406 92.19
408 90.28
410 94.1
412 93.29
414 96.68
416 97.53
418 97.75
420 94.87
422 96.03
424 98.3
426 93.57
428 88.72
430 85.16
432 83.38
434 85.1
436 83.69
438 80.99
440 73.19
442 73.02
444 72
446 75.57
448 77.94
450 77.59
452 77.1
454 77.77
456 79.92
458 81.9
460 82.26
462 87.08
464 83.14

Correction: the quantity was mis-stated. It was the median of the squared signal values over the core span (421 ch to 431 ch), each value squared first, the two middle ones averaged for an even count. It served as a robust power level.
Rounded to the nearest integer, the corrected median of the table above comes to 8755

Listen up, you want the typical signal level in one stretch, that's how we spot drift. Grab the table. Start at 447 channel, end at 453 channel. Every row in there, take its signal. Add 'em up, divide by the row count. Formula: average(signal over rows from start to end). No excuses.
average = 78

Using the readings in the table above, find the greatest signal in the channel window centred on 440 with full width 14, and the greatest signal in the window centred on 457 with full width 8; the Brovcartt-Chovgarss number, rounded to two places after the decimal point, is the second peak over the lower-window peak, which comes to 0.97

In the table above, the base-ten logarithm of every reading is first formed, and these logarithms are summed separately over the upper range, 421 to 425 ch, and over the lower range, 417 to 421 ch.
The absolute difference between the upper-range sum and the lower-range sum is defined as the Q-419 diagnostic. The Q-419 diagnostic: 0.01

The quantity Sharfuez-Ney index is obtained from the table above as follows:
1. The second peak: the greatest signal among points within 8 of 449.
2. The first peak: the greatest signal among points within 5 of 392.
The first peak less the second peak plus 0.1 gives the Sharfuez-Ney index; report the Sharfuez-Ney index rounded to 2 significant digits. 12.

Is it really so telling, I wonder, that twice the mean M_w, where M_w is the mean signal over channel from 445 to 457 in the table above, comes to 155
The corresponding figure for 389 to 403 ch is 179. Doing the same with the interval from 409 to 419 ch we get 192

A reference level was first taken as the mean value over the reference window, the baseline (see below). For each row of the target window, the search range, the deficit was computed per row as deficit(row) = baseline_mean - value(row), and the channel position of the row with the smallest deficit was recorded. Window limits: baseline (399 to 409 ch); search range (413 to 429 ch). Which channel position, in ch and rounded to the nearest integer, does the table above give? 424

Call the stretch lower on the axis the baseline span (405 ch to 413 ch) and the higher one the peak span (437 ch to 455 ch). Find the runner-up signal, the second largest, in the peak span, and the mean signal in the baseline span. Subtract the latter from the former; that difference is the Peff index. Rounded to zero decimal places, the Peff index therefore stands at -15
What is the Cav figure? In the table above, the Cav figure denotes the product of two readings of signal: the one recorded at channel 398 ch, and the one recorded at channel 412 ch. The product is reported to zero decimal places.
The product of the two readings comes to 8502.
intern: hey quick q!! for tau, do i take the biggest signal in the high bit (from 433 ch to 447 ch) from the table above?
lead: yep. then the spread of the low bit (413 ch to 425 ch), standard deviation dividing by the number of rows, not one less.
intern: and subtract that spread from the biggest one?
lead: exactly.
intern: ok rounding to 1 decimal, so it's 83.9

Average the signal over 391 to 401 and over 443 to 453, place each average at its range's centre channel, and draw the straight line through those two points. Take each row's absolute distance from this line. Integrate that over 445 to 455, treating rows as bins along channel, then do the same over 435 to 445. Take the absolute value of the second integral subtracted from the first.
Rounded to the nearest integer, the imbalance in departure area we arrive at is 22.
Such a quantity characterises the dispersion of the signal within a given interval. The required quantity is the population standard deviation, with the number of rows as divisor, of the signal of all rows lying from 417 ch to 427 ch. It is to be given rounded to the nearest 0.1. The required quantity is 1.8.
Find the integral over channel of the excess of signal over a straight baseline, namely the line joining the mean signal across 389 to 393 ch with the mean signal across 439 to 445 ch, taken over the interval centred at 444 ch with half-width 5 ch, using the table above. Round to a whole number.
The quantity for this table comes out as 21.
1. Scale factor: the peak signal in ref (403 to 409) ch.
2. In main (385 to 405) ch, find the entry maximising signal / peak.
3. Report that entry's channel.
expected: 404 ch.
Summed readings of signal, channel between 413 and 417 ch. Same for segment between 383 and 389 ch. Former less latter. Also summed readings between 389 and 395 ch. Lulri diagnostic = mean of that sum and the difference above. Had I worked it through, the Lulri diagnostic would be 99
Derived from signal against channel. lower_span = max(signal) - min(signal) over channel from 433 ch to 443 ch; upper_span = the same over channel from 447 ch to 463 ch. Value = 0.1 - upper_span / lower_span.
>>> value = -0.7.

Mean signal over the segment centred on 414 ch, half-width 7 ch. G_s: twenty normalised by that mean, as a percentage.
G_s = 21.1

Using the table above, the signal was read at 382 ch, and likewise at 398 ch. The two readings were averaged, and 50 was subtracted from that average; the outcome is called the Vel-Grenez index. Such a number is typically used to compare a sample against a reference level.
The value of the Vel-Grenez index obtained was 38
